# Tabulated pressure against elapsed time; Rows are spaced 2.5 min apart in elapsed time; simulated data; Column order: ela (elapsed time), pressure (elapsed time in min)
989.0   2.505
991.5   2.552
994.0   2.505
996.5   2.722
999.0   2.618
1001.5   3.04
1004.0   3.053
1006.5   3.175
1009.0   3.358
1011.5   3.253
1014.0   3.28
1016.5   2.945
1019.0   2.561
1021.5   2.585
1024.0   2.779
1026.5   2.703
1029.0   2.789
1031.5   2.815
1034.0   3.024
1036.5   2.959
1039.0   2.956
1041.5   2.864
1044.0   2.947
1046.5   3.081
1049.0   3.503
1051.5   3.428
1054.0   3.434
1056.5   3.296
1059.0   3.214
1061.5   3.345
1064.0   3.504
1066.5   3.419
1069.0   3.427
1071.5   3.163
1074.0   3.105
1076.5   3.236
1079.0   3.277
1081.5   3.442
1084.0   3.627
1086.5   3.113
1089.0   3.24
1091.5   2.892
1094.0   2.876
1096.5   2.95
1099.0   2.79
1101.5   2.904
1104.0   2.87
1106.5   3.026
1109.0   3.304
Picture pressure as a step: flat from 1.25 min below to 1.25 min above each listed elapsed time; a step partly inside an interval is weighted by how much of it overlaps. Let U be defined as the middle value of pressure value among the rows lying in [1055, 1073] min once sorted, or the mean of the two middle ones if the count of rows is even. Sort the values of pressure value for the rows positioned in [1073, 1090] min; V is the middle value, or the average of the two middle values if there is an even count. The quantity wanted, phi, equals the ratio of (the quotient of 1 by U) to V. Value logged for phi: 0.092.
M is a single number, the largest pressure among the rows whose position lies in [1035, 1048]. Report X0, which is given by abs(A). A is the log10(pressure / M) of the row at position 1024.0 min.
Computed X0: 0.04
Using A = -0.04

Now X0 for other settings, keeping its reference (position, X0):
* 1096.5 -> 0.02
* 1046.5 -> 0.00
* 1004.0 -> 0.00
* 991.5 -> 0.08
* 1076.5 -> 0.02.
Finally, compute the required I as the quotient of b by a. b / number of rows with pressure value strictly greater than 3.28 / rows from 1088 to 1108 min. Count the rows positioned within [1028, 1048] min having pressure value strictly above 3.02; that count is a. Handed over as 0.0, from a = 2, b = 0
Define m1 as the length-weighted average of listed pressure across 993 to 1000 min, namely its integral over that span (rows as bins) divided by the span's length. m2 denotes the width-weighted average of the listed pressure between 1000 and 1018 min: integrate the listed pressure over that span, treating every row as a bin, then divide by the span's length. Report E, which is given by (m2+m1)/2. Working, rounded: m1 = 2.62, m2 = 3.14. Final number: 2.88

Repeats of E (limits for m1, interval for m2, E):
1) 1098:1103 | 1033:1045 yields 2.90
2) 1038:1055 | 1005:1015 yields 3.22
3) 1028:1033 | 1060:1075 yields 3.07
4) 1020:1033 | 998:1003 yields 2.79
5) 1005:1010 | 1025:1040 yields 3.06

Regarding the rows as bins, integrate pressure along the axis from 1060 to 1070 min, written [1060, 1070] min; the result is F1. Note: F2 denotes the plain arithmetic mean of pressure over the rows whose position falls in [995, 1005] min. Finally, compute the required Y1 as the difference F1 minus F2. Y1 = 31.3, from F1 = 34.2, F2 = 2.9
